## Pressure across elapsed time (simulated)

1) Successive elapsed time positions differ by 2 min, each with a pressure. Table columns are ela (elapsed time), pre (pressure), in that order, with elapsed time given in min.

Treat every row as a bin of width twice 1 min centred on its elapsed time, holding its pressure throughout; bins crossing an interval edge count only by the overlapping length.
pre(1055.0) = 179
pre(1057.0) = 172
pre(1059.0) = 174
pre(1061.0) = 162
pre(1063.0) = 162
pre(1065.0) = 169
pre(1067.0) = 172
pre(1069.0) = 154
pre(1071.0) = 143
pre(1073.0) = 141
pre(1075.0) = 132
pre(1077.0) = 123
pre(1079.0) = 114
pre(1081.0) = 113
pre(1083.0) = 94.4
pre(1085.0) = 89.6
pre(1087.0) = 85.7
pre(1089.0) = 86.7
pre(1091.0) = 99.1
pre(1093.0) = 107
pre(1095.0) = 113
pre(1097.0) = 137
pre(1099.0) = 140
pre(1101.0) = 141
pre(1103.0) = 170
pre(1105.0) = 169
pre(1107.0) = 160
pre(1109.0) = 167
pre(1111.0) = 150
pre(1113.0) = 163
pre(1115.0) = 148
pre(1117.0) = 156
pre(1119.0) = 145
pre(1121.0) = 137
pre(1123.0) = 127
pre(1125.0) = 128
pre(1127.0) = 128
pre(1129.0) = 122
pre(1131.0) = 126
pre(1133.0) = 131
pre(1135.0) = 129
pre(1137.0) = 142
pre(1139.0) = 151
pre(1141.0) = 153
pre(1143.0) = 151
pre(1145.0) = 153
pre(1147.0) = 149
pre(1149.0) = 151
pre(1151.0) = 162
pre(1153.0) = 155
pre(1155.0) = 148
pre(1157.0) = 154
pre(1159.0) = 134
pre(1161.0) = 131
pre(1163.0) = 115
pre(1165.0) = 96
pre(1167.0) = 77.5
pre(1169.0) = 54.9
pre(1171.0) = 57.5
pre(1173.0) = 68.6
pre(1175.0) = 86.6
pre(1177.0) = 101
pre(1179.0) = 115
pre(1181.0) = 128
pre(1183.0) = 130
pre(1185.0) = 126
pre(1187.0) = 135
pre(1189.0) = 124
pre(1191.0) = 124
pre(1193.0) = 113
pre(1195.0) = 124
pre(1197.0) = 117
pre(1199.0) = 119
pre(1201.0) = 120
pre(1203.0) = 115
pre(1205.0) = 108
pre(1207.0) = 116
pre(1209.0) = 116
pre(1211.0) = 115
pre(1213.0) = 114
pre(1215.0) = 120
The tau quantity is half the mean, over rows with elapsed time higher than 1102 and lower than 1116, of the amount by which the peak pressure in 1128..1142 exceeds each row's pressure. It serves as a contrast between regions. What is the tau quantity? -4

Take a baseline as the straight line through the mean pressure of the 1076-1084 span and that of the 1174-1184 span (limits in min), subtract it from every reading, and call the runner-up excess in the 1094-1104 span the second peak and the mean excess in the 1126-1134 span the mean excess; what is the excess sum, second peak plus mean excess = 45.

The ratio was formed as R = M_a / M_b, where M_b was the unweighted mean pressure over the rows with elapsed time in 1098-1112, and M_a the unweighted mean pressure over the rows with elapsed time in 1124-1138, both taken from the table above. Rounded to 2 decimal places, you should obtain 0.83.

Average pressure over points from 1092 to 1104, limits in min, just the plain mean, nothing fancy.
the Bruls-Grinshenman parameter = 135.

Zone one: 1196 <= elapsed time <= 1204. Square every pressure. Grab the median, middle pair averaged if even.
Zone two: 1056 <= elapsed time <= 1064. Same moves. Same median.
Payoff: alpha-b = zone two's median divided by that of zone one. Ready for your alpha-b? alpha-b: 2.0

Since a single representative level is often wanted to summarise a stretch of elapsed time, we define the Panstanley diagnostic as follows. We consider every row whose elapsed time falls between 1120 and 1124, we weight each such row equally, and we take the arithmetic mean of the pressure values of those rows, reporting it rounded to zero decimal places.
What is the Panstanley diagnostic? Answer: 132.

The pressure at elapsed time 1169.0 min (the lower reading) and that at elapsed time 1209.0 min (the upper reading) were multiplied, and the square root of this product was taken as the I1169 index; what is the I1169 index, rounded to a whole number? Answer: 80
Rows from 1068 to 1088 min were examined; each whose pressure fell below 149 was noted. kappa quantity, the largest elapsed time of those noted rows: 1087.0 min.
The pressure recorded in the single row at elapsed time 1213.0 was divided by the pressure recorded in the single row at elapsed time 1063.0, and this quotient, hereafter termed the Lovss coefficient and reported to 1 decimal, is 0.7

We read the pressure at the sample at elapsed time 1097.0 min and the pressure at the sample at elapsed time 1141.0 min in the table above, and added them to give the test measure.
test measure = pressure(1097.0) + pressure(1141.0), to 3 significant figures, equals 290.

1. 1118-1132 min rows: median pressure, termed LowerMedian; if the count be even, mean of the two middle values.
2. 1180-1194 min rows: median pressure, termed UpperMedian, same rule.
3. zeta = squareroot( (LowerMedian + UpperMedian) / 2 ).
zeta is 11.3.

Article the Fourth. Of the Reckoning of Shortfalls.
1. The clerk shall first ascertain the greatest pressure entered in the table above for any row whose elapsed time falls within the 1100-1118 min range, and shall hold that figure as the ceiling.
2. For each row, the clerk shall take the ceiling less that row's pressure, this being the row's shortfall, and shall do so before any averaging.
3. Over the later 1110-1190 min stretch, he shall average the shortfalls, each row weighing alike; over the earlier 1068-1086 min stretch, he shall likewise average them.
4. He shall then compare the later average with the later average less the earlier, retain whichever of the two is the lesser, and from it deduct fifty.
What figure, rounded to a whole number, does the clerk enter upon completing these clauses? -56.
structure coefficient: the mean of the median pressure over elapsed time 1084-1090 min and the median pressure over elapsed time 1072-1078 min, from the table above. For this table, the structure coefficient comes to 109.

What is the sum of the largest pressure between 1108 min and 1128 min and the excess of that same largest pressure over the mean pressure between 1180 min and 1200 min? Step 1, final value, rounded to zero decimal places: 210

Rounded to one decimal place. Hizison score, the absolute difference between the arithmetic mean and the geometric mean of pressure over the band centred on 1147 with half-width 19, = 1.1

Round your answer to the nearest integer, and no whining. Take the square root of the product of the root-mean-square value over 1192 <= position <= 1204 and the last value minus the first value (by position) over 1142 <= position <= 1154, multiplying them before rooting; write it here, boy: 22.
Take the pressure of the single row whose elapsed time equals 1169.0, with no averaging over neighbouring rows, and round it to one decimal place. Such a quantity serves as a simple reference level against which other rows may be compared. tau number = 54.9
